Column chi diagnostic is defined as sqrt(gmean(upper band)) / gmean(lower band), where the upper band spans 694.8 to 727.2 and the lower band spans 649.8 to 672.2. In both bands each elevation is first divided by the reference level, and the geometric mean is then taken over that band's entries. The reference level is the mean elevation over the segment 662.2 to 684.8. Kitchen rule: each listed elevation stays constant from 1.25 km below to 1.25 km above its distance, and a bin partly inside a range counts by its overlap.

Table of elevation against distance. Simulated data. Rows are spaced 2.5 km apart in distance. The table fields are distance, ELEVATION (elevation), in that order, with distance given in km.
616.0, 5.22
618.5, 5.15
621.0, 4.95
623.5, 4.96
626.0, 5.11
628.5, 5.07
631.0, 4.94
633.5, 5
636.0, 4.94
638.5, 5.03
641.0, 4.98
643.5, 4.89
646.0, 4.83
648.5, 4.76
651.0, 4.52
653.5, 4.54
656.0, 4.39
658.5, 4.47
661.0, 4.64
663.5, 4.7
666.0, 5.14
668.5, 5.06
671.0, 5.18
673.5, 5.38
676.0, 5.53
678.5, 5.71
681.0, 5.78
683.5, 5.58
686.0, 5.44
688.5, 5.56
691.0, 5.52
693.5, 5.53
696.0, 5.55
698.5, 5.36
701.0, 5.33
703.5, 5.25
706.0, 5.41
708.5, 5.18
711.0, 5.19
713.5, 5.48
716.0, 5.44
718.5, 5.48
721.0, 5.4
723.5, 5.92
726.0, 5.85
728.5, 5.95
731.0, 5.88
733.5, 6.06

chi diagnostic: 1.14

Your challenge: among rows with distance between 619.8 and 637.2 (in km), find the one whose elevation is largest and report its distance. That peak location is 626.0 km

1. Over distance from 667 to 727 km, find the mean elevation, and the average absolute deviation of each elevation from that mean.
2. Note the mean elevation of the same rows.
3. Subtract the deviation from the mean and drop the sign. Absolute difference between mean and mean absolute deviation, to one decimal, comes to 5.3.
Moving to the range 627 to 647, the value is 4.9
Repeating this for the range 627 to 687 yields 4.7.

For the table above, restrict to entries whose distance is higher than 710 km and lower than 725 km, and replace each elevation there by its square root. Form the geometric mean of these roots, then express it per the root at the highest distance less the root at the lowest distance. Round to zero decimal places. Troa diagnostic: 15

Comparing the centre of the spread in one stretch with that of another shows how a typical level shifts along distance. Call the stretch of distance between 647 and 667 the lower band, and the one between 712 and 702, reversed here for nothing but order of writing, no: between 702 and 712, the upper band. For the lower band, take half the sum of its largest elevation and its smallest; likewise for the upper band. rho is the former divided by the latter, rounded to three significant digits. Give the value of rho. 0.900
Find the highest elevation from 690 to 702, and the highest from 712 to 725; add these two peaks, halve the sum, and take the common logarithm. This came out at 0.759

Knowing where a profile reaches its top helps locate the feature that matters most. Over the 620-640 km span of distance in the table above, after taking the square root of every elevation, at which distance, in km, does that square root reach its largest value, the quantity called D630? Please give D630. 626.0 km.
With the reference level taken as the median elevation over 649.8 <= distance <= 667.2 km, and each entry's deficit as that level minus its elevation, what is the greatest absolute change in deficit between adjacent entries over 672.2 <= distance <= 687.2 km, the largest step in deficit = 0.20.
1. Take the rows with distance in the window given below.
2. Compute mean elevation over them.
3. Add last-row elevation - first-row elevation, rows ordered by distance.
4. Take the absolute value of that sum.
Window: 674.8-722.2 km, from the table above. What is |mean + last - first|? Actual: 5.3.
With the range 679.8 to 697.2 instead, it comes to 5.3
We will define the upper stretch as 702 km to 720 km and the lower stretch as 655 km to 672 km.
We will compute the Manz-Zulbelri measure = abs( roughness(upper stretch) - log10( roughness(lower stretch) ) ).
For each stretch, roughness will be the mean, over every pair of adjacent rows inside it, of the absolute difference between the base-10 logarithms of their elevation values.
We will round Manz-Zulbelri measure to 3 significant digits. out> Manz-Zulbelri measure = 1.86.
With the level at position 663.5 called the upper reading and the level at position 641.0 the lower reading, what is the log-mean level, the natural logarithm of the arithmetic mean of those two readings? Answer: 1.58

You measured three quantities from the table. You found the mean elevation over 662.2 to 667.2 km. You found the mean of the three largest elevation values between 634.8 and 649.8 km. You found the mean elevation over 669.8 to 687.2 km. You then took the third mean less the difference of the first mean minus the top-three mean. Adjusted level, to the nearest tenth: 5.6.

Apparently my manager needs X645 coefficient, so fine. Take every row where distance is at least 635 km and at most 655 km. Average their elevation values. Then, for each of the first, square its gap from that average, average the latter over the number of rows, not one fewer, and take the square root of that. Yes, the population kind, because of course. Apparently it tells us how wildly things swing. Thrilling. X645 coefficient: 0.180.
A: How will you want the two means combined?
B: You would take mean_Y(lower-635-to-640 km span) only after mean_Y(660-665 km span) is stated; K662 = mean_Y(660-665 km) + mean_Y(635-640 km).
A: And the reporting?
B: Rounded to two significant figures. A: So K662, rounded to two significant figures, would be 9.7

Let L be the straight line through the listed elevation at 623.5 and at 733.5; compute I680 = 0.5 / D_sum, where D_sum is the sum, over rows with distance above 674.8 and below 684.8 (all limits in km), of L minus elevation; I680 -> -1.0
